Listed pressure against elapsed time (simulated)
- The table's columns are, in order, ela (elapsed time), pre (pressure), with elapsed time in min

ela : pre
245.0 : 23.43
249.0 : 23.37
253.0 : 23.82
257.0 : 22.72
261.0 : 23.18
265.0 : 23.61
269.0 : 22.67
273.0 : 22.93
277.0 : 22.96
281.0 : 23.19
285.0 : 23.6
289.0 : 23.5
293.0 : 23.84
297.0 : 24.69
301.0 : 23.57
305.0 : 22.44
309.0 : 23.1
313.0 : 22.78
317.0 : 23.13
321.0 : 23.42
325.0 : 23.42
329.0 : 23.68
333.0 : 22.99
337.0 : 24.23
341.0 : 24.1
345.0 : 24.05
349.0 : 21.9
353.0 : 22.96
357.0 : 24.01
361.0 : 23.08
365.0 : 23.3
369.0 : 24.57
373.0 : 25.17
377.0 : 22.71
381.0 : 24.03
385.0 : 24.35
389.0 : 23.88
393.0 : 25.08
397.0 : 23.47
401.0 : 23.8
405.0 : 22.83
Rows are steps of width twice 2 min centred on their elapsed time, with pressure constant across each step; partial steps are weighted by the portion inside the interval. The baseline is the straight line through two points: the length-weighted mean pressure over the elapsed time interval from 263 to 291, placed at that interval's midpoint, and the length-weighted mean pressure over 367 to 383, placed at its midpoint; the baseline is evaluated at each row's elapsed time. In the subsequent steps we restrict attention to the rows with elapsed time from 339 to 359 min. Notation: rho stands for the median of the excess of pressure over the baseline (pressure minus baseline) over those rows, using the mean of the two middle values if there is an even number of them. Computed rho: 0.1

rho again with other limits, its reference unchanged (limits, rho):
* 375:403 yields -0.4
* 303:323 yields -0.5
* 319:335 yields -0.2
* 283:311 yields 0.2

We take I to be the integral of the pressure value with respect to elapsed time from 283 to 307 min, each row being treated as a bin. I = 567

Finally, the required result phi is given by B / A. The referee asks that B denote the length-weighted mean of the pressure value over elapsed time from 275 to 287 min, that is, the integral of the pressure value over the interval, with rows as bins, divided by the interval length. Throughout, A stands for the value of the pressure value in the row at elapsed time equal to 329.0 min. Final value 0.982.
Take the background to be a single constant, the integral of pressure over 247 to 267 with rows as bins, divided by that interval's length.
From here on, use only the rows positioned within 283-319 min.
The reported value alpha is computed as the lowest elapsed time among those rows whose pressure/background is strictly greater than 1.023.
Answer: 297.0 min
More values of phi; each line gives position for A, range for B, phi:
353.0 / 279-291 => 1.020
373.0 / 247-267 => 0.927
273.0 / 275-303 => 1.030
